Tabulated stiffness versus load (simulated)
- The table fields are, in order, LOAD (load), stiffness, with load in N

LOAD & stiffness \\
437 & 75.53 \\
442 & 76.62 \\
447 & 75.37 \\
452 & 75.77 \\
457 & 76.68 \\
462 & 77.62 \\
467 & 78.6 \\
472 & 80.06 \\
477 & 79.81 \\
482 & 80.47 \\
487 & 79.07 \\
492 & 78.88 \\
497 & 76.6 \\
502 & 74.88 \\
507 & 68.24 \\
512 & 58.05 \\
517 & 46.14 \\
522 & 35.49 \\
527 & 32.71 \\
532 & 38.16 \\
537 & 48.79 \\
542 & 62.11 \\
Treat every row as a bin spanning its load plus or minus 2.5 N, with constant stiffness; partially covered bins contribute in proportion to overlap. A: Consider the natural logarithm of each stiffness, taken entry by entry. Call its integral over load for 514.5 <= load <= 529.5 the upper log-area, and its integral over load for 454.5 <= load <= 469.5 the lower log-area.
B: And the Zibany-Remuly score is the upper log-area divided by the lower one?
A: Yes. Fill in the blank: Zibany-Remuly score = 0.83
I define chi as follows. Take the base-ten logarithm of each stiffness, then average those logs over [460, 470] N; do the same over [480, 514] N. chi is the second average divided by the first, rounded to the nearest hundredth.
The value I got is 0.99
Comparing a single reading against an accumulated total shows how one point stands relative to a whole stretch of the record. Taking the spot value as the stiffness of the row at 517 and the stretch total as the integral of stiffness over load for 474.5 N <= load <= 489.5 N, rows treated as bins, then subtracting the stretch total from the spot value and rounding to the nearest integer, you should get -1151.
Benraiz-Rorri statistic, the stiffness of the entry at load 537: 48.79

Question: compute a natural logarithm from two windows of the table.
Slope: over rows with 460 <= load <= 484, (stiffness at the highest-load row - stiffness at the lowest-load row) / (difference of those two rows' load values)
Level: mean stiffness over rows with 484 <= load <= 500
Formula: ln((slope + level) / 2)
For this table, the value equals 3.67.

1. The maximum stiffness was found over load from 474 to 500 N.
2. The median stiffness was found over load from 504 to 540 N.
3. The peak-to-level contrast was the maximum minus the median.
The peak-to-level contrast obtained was 34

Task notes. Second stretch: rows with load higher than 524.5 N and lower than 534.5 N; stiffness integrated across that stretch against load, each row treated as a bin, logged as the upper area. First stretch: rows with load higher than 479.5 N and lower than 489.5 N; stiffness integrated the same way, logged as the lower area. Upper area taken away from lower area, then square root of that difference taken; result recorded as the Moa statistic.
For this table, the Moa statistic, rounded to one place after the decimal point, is 21.1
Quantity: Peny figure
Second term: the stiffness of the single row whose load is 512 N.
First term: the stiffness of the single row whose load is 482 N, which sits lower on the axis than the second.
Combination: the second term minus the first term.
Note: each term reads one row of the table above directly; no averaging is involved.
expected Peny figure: -22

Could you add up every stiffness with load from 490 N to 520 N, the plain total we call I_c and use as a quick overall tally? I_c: 403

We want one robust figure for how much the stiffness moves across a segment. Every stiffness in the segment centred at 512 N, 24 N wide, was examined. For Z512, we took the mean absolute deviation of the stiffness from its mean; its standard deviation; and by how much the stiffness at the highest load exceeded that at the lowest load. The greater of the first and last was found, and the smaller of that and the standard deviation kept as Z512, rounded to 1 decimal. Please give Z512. 12.6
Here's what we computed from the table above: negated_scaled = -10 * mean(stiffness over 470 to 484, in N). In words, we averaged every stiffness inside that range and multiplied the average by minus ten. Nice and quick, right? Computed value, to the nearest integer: -801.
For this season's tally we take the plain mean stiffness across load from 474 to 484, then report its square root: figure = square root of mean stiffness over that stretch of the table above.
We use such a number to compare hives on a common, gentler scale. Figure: 8.95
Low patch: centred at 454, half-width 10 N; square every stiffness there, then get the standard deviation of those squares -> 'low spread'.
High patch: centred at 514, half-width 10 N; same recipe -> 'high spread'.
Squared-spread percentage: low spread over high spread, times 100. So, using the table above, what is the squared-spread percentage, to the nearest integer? 10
